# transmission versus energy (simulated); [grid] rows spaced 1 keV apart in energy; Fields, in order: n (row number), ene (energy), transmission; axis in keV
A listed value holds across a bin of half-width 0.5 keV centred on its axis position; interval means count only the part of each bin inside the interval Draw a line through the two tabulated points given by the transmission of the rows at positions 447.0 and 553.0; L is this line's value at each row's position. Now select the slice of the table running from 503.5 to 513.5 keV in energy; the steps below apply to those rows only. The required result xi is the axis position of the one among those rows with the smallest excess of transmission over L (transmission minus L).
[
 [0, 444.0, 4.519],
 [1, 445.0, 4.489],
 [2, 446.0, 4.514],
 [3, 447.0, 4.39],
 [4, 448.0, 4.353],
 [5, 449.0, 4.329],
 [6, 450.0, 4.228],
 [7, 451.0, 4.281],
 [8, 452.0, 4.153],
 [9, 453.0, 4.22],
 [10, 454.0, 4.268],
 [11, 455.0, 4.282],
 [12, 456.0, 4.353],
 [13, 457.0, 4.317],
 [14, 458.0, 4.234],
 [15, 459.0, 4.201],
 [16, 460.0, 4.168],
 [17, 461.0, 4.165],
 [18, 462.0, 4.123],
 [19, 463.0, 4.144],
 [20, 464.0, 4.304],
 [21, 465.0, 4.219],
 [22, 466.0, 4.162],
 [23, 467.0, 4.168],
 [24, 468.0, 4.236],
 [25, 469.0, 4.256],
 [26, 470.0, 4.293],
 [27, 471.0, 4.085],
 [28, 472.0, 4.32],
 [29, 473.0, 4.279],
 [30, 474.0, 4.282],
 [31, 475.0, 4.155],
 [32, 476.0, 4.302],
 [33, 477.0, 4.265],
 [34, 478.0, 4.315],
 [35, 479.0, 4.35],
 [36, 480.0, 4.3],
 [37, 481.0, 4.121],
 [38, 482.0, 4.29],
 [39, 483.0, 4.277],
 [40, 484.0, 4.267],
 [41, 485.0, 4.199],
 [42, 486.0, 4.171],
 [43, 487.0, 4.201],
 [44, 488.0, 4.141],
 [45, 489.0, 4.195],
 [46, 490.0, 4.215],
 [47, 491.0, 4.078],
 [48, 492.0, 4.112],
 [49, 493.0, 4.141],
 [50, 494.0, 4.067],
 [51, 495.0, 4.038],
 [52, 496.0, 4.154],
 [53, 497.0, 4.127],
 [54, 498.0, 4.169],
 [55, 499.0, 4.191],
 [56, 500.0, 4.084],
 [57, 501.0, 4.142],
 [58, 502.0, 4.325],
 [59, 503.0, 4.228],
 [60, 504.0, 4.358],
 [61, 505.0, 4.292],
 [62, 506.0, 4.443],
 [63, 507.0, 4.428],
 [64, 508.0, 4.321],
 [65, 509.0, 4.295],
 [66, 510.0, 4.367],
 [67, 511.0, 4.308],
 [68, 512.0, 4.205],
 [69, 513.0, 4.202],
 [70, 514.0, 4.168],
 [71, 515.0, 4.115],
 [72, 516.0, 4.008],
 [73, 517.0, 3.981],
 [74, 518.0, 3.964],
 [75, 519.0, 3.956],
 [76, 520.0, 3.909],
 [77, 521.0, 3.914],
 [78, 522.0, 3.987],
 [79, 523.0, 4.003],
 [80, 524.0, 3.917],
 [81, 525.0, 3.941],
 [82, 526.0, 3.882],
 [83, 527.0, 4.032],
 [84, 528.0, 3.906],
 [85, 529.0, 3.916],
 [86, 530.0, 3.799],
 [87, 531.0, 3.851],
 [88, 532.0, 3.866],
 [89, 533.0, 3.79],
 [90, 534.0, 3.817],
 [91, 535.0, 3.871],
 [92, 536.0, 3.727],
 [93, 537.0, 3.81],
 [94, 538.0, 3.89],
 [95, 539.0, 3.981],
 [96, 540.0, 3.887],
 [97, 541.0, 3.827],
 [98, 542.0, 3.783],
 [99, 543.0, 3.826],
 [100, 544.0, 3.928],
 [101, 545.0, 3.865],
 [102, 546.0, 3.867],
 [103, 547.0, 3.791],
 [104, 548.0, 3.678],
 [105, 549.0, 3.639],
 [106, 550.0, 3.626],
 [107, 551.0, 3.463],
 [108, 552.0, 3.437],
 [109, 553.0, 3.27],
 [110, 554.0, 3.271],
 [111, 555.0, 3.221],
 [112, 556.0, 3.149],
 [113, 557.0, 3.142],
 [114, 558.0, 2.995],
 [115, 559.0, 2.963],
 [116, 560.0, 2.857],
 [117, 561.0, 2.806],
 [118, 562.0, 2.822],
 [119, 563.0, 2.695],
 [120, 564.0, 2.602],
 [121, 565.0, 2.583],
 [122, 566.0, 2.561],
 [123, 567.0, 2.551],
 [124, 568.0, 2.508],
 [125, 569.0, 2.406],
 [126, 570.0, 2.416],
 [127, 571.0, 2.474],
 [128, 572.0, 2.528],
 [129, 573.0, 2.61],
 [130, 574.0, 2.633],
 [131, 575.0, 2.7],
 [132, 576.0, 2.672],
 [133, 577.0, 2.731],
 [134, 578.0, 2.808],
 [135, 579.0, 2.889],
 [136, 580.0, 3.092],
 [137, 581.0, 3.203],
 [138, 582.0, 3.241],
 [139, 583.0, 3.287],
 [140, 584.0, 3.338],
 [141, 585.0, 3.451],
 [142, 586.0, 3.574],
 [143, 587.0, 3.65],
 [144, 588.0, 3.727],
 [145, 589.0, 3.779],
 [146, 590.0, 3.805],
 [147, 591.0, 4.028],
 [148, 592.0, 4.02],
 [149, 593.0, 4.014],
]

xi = 512.0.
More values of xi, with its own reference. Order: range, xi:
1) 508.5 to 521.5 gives 520.0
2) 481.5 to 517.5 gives 491.0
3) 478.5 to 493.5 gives 481.0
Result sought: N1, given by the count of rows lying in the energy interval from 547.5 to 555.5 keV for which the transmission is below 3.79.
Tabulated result 8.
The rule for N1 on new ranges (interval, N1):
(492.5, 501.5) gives 0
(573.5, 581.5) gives 8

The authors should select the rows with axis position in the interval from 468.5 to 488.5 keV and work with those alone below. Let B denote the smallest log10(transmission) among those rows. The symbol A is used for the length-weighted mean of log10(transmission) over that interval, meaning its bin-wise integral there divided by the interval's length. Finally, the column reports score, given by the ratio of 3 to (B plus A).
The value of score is 2.42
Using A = 0.63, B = 0.611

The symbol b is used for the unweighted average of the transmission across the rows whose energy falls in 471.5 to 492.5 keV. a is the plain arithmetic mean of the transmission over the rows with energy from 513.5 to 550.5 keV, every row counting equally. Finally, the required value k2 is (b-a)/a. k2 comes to 0.09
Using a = 3.88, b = 4.23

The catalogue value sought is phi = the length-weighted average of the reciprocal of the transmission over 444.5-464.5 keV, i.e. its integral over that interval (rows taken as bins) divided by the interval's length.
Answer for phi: 0.23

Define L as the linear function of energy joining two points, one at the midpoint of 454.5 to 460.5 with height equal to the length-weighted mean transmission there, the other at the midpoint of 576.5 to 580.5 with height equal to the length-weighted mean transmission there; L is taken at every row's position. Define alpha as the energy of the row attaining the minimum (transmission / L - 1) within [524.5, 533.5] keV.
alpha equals 530.0 keV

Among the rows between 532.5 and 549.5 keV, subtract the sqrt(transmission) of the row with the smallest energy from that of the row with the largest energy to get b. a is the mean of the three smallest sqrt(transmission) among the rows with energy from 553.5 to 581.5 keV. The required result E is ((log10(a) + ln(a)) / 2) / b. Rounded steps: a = 1.56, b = -0.039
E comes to -8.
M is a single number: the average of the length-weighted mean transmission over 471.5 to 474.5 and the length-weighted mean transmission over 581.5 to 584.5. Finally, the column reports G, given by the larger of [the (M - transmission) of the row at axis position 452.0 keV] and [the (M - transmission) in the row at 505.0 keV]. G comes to -0.36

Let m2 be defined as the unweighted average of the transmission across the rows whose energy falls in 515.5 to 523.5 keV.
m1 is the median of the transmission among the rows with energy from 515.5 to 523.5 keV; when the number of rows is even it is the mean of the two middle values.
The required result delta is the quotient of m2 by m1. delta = 0.998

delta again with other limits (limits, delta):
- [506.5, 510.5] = 1.002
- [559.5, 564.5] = 0.982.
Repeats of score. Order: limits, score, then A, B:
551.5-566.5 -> 3.42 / 0.47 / 0.408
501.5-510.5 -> 2.37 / 0.64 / 0.626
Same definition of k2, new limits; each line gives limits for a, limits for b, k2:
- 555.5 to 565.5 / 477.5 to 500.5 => 0.46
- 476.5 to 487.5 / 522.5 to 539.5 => -0.09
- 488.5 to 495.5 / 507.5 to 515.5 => 0.03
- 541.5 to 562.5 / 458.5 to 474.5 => 0.24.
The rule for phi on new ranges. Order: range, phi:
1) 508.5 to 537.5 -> 0.25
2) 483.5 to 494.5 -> 0.24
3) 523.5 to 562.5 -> 0.28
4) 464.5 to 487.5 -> 0.24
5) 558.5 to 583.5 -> 0.37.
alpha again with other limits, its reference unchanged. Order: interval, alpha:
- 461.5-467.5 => 462.0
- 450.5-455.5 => 452.0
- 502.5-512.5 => 503.0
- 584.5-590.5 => 585.0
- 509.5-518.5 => 518.0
